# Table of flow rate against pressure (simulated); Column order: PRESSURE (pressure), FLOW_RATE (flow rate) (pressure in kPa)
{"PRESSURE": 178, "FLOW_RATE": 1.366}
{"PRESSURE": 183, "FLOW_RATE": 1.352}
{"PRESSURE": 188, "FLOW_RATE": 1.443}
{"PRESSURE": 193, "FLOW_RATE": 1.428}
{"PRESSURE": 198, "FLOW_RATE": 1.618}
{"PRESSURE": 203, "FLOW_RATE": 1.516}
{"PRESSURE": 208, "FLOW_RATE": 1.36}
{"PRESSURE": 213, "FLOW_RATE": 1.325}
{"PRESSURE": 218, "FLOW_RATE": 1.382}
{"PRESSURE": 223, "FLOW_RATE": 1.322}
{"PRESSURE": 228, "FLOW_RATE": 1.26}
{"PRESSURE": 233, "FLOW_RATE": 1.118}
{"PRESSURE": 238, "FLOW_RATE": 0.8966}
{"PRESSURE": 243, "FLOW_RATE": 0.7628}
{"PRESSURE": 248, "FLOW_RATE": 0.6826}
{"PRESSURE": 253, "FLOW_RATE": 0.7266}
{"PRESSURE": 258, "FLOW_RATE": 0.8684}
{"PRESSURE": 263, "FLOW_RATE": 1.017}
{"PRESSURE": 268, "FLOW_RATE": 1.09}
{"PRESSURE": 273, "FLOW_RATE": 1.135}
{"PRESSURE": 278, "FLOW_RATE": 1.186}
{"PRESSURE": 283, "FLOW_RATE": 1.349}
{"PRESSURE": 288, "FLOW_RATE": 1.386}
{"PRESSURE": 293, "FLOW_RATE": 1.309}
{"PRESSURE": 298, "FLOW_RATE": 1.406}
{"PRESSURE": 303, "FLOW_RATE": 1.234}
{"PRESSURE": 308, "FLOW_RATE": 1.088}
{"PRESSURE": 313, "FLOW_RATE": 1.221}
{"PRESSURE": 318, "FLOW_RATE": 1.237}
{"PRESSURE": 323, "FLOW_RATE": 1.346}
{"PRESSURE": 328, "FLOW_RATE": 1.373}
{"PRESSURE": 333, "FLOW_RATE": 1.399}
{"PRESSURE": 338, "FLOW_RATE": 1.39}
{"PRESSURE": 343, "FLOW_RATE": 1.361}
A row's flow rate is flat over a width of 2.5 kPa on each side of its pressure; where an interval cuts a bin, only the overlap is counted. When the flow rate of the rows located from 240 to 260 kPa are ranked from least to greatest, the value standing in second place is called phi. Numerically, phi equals 0.7266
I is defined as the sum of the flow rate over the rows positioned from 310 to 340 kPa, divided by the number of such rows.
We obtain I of 1.33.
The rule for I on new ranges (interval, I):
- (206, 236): 1.29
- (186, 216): 1.45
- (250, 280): 1.00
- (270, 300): 1.30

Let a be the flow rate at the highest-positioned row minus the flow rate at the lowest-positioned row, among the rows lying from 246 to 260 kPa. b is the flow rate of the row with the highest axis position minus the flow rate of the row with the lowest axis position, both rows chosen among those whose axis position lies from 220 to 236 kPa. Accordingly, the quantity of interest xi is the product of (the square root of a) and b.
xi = -0.088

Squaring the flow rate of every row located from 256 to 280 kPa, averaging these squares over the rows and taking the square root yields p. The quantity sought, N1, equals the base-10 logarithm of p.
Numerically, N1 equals 0.03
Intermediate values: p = 1.1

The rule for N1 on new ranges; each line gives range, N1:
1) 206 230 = 0.12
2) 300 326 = 0.09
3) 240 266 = -0.09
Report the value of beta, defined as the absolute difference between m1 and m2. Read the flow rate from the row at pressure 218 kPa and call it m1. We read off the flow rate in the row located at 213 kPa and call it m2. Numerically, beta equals 0.06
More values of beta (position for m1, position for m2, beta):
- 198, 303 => 0.38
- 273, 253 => 0.41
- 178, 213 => 0.04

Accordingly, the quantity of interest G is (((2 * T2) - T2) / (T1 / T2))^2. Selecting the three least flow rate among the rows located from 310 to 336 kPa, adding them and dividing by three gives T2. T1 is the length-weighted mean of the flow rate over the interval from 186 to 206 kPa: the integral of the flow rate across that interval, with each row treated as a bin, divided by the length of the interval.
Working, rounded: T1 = 1.50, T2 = 1.27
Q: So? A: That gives 1.2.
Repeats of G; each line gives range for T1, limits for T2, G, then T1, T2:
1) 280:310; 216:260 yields 0.2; 1.30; 0.72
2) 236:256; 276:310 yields 3.2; 0.77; 1.17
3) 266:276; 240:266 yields 0.2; 1.12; 0.72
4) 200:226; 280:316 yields 1.0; 1.38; 1.18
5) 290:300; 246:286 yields 0.2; 1.36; 0.76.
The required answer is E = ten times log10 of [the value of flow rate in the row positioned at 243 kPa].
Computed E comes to -1.2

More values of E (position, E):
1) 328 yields 1.4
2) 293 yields 1.2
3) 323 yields 1.3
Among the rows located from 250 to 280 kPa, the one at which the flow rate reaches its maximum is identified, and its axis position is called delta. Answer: 278 kPa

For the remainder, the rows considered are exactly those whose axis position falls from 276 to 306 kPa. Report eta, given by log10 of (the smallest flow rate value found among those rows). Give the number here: 0.07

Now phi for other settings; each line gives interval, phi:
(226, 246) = 0.8966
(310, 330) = 1.237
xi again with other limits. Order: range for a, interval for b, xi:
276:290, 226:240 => -0.163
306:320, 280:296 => -0.015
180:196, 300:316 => -0.004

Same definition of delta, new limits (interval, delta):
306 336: 333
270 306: 298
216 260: 218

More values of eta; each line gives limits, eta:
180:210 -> 0.13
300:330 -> 0.04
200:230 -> 0.10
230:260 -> -0.17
